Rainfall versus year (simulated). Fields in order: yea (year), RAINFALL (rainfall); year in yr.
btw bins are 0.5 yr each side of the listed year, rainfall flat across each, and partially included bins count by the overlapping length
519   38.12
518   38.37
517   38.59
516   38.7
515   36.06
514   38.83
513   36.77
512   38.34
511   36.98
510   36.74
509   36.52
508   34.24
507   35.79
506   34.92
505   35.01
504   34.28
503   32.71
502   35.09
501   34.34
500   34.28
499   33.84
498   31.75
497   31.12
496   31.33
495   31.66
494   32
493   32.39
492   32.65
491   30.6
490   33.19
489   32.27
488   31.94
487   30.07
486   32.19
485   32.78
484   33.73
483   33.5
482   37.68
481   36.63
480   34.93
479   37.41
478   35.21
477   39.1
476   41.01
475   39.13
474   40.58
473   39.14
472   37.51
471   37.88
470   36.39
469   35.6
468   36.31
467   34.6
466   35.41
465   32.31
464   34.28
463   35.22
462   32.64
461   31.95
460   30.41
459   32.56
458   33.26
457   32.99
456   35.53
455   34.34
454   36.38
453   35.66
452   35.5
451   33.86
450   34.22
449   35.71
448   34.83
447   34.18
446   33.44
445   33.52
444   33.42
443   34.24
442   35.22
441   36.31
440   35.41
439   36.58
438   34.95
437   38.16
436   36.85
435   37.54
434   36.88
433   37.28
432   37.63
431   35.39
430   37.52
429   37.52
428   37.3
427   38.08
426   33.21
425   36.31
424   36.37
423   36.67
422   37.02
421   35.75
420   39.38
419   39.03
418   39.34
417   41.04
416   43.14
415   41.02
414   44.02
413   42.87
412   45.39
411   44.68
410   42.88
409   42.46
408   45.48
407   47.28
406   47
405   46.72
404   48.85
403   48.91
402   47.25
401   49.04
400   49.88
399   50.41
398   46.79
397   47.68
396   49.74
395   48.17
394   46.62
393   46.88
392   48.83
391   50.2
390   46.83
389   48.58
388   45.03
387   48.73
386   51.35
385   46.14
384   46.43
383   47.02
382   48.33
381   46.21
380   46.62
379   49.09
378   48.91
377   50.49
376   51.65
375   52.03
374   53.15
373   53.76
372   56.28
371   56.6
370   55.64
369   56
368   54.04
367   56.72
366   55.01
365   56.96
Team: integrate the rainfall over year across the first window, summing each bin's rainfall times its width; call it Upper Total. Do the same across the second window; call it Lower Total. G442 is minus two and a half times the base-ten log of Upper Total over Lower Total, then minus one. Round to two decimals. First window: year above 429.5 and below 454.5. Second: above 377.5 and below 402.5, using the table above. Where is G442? -0.68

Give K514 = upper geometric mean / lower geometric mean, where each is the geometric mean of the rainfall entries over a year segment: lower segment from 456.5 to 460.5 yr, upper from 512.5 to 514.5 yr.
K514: 1.17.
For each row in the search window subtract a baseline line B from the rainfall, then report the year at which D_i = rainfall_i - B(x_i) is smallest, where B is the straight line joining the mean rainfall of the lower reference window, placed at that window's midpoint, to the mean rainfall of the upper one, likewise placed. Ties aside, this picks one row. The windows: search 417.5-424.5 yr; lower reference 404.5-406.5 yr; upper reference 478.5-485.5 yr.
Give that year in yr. 421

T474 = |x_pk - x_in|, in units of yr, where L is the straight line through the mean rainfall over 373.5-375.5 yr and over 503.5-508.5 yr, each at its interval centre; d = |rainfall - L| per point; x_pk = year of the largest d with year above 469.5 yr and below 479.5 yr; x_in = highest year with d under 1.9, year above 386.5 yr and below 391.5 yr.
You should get 87 yr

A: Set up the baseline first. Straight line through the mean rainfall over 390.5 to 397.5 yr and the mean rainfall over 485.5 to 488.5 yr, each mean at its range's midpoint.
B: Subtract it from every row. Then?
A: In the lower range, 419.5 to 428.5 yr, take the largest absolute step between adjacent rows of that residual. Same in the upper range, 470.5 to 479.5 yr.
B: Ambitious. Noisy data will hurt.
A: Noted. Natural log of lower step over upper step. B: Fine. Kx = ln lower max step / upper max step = 0.31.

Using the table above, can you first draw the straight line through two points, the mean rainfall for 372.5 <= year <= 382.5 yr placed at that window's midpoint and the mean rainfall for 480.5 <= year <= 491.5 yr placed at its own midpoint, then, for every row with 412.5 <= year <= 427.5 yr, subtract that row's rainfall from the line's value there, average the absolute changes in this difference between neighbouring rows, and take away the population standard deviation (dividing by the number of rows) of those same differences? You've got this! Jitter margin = -0.72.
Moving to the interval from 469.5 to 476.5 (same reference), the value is -0.40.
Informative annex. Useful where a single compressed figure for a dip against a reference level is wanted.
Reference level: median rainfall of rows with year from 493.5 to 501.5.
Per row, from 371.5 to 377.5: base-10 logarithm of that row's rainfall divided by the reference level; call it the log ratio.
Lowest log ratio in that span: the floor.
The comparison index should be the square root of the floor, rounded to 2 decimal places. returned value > 0.45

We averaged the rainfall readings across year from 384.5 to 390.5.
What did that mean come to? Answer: 48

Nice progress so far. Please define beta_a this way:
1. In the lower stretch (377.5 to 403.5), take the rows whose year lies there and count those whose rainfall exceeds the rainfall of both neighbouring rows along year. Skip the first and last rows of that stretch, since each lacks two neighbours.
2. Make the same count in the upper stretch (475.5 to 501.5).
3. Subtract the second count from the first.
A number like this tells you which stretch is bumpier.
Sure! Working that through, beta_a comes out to 2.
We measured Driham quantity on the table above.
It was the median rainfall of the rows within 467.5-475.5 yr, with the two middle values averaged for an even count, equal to 38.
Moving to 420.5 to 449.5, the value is 36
